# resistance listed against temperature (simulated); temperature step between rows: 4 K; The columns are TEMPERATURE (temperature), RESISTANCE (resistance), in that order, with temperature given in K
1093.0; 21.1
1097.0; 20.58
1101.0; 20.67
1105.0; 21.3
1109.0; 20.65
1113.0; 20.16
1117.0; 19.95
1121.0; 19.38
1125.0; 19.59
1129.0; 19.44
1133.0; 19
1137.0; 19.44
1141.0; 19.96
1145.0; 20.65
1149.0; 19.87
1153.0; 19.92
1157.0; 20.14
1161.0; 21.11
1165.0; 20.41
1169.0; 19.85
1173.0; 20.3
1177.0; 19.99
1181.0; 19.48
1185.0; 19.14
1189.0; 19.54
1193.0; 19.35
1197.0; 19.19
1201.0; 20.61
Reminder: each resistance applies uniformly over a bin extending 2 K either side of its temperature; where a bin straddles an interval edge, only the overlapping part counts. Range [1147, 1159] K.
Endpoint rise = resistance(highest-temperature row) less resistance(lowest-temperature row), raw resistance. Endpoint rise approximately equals 0.3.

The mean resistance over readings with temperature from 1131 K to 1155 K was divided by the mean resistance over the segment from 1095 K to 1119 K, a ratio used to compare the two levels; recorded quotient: 0.96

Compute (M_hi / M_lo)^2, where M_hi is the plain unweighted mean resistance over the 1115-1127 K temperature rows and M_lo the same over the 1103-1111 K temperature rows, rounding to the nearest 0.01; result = 0.88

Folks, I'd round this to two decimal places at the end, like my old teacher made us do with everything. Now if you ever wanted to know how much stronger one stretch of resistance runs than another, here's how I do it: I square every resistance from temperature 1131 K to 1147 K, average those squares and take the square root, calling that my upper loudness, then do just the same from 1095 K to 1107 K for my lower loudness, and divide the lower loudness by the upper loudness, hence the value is 1.05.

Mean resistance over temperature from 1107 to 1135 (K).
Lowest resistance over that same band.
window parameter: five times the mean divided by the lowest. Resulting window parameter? 5.19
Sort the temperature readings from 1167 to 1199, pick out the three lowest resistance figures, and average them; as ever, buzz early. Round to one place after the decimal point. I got 19.2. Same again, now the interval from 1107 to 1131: 19.5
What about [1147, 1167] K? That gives 20.0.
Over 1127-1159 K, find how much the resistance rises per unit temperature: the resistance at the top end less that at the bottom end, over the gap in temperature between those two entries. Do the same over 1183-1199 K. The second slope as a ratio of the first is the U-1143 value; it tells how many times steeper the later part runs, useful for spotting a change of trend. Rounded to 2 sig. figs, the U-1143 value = 0.17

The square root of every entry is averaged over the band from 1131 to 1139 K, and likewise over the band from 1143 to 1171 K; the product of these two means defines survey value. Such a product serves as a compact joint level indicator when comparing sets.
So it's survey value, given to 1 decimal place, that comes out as 19.7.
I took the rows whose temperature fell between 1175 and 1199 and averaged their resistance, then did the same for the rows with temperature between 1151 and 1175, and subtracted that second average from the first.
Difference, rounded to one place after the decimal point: -0.8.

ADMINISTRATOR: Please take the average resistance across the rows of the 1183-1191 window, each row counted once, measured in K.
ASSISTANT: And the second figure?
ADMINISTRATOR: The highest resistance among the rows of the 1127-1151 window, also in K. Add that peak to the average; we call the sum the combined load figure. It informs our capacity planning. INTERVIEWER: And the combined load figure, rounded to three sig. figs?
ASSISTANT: 40.0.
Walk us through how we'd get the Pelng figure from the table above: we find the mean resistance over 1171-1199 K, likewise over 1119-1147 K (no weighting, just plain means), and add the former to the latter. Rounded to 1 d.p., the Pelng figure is 39.2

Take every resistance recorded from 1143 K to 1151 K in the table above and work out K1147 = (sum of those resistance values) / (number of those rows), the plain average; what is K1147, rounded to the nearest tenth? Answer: 20.3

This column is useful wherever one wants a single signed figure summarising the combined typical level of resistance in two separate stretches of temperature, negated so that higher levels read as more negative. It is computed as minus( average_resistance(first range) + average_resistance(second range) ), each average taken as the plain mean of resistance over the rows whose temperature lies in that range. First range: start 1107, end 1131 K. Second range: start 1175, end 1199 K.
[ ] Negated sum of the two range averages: -39.3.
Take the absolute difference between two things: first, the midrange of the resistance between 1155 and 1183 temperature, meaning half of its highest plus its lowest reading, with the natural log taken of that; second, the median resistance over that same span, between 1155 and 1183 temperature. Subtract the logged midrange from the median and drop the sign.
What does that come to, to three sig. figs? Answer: 17.1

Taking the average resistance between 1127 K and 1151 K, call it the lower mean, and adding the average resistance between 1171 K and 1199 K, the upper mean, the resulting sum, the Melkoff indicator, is 39.3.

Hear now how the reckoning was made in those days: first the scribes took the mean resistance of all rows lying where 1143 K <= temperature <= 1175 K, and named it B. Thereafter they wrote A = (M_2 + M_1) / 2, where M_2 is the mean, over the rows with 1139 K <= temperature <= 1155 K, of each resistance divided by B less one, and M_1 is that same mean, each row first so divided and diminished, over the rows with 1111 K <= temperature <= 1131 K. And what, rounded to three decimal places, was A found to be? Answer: -0.019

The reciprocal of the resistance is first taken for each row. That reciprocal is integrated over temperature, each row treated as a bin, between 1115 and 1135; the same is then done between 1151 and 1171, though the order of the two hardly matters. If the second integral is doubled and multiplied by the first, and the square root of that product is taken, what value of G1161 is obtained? 1.42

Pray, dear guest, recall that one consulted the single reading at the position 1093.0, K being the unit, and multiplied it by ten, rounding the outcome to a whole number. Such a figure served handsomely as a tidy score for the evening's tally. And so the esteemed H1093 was 211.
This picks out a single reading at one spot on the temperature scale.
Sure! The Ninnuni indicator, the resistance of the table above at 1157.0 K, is 20.14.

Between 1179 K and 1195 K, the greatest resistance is 19.54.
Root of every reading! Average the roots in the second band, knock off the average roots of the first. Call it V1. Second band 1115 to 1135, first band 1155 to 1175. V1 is -0.10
